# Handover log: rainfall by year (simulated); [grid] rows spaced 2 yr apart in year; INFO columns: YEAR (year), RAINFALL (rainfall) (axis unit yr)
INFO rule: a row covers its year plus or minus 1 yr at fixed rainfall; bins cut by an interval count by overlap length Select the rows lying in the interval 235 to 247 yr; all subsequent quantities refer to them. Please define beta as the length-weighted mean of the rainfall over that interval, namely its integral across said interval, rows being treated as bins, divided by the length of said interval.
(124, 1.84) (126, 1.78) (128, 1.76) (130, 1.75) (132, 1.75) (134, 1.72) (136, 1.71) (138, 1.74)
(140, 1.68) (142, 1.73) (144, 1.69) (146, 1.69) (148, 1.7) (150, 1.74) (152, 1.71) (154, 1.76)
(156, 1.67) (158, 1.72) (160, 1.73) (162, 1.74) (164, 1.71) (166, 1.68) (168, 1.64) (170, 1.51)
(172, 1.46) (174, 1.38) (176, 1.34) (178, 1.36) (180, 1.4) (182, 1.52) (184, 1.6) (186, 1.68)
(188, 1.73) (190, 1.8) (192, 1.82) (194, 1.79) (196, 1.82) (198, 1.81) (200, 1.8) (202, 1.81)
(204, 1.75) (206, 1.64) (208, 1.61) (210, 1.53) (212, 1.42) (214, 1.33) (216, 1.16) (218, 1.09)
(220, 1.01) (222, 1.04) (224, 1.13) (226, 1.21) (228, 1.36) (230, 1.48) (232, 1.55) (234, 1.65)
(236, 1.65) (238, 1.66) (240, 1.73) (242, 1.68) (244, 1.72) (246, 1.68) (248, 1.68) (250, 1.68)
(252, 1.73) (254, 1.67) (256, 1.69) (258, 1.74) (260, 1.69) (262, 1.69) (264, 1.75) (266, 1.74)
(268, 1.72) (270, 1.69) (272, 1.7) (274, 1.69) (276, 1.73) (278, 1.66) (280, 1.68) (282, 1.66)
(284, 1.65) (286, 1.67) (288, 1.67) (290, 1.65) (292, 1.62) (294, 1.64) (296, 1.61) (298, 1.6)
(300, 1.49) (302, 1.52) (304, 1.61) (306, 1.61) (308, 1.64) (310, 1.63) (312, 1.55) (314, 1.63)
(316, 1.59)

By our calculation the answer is 1.69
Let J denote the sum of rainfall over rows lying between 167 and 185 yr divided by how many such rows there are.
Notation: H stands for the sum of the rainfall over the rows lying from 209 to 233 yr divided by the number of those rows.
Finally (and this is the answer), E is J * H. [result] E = 1.87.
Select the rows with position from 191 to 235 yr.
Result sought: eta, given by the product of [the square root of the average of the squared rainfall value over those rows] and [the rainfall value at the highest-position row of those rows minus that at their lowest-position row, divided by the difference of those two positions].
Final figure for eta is -0.006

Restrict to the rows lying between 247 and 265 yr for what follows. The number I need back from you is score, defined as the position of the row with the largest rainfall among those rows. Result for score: 264 yr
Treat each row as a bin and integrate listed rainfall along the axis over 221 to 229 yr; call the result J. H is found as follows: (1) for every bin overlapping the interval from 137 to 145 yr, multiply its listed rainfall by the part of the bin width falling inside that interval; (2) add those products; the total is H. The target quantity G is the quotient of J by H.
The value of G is 0.69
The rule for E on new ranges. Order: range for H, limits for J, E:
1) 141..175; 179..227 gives 2.53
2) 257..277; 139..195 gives 2.81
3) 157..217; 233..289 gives 2.72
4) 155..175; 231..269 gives 2.74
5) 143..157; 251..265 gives 2.92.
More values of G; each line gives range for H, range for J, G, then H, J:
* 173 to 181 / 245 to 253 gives 1.24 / 11.0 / 13.5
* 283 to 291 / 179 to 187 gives 0.93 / 13.3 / 12.4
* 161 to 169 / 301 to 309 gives 0.94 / 13.5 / 12.8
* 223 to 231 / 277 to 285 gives 1.28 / 10.4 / 13.3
